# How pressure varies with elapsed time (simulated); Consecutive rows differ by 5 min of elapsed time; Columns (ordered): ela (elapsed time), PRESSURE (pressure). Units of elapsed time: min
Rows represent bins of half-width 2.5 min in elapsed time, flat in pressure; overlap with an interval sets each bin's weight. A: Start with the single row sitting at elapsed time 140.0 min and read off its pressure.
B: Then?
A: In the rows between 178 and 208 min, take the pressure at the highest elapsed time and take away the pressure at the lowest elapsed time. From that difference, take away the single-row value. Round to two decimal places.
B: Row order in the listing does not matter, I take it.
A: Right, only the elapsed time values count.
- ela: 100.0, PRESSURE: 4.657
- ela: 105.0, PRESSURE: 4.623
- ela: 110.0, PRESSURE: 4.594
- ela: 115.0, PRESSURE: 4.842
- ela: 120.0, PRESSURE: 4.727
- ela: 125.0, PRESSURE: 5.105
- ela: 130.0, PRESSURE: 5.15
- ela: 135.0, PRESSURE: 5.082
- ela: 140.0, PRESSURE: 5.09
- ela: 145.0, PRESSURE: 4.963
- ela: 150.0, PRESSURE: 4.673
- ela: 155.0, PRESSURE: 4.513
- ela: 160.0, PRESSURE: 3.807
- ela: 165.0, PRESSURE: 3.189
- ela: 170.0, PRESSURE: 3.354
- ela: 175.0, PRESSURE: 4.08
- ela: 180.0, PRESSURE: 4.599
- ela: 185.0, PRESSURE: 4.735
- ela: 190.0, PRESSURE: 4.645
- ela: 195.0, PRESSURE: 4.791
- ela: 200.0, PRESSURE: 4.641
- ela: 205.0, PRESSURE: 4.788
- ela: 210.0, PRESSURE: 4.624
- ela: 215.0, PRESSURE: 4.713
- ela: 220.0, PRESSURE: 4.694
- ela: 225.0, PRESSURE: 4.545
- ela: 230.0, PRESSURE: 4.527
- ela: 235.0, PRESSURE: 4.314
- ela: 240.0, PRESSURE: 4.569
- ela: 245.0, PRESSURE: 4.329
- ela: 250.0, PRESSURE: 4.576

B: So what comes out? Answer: -4.90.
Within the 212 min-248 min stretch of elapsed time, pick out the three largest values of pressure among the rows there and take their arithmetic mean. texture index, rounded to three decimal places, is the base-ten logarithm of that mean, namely 0.668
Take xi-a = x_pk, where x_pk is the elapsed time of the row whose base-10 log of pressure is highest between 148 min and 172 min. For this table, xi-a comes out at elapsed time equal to 150.0 min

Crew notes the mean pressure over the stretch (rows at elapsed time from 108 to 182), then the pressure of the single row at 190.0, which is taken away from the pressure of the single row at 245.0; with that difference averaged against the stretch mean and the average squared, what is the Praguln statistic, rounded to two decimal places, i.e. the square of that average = 4.41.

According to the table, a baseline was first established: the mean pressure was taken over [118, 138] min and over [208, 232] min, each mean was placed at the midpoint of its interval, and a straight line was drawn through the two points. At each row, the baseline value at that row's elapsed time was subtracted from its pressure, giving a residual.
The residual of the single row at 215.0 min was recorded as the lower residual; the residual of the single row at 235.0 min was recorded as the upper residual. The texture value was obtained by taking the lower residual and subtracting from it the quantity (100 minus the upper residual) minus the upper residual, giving -100.4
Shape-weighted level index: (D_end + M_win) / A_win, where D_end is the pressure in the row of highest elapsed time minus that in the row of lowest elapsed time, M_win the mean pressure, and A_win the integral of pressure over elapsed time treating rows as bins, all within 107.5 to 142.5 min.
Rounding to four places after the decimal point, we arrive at 0.0314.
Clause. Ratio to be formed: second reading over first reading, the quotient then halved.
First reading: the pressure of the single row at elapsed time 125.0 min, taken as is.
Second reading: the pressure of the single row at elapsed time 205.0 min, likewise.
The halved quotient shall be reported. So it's 0.469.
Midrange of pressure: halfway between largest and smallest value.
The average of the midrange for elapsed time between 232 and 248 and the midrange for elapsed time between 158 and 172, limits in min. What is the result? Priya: 4.0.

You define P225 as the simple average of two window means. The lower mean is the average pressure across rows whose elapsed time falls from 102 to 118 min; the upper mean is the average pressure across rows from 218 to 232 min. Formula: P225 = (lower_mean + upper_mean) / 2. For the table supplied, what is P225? 4.6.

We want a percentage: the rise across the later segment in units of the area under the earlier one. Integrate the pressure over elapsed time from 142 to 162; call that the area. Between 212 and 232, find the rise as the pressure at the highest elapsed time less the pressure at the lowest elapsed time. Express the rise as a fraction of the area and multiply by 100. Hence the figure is -0.21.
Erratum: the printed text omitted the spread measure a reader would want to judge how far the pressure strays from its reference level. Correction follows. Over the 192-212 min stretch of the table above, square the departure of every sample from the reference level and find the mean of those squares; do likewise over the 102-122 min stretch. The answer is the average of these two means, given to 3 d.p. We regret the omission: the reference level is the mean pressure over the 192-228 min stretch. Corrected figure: 0.008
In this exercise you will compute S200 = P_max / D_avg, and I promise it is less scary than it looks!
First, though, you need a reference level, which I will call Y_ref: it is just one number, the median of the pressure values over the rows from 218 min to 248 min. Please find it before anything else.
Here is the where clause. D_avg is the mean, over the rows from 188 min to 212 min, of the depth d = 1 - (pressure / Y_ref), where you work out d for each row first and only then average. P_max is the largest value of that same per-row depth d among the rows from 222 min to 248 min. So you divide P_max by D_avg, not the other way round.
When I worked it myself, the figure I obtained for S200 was -1.4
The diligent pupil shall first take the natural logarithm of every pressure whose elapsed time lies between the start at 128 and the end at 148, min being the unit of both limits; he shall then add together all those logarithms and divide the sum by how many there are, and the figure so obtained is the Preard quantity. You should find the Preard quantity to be 1.62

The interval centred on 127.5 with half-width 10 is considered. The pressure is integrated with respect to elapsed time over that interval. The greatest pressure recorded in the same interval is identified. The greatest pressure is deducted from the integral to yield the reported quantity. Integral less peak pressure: 95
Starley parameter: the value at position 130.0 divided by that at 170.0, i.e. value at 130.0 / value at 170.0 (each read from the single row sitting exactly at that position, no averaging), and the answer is 1.5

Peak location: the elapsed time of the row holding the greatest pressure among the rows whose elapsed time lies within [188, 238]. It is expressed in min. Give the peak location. 195.0 min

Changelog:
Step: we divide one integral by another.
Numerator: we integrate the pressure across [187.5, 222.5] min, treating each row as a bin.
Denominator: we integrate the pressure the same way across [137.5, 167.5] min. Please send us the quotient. 1.3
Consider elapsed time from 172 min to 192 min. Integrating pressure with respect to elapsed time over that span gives 90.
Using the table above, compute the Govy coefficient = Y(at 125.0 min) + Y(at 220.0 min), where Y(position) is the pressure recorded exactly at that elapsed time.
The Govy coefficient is 9.8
